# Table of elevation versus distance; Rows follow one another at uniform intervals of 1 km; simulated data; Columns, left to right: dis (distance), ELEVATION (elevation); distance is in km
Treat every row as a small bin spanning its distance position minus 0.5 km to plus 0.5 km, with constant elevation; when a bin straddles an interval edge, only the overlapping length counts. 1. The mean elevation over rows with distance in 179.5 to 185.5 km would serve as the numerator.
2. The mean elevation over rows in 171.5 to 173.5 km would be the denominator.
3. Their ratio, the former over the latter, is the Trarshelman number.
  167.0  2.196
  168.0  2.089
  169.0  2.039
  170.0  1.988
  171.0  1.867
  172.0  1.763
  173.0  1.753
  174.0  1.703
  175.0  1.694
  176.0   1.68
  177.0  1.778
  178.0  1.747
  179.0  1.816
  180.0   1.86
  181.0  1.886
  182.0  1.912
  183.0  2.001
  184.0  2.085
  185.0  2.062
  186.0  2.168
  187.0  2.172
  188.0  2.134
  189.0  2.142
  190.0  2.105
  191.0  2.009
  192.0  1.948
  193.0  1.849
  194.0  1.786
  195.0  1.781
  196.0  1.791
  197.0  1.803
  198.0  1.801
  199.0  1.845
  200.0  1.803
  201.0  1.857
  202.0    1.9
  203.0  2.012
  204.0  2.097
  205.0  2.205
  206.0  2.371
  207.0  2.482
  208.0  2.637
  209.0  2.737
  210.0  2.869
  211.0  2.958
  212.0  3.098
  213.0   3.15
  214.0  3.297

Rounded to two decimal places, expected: 1.12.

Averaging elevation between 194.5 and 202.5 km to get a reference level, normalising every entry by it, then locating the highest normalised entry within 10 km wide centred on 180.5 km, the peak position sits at 184.0 km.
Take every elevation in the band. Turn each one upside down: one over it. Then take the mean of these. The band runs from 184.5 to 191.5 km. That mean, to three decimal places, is 0.474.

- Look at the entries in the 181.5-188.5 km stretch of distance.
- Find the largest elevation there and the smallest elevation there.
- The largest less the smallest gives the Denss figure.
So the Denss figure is 0.26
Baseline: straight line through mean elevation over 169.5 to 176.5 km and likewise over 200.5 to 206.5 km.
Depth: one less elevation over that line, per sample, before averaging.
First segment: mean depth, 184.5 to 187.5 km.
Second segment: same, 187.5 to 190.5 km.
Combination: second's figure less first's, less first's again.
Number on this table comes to 0.141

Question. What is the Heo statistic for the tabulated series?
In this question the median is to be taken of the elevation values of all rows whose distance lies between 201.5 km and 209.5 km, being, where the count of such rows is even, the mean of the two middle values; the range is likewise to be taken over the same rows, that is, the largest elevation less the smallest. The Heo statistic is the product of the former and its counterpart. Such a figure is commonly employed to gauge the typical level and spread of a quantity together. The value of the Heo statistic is 1.9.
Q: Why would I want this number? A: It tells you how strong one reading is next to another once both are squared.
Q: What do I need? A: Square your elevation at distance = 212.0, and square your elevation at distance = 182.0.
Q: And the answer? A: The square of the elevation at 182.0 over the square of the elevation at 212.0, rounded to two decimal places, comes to 0.38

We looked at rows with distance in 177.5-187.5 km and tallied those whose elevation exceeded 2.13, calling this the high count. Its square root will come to 1.4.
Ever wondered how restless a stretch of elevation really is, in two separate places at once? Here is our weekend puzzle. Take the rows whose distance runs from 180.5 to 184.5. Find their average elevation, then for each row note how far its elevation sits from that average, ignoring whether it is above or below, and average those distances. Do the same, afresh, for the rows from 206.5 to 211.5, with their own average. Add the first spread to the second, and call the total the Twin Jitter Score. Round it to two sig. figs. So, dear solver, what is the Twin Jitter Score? 0.21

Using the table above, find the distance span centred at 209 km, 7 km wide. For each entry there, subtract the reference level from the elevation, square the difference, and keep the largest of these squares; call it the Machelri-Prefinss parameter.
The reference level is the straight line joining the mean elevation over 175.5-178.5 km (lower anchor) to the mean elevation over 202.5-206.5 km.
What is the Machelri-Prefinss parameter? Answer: 0.65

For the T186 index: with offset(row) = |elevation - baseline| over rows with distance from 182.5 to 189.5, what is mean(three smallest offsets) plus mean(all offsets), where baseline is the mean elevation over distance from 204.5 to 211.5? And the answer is 0.9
